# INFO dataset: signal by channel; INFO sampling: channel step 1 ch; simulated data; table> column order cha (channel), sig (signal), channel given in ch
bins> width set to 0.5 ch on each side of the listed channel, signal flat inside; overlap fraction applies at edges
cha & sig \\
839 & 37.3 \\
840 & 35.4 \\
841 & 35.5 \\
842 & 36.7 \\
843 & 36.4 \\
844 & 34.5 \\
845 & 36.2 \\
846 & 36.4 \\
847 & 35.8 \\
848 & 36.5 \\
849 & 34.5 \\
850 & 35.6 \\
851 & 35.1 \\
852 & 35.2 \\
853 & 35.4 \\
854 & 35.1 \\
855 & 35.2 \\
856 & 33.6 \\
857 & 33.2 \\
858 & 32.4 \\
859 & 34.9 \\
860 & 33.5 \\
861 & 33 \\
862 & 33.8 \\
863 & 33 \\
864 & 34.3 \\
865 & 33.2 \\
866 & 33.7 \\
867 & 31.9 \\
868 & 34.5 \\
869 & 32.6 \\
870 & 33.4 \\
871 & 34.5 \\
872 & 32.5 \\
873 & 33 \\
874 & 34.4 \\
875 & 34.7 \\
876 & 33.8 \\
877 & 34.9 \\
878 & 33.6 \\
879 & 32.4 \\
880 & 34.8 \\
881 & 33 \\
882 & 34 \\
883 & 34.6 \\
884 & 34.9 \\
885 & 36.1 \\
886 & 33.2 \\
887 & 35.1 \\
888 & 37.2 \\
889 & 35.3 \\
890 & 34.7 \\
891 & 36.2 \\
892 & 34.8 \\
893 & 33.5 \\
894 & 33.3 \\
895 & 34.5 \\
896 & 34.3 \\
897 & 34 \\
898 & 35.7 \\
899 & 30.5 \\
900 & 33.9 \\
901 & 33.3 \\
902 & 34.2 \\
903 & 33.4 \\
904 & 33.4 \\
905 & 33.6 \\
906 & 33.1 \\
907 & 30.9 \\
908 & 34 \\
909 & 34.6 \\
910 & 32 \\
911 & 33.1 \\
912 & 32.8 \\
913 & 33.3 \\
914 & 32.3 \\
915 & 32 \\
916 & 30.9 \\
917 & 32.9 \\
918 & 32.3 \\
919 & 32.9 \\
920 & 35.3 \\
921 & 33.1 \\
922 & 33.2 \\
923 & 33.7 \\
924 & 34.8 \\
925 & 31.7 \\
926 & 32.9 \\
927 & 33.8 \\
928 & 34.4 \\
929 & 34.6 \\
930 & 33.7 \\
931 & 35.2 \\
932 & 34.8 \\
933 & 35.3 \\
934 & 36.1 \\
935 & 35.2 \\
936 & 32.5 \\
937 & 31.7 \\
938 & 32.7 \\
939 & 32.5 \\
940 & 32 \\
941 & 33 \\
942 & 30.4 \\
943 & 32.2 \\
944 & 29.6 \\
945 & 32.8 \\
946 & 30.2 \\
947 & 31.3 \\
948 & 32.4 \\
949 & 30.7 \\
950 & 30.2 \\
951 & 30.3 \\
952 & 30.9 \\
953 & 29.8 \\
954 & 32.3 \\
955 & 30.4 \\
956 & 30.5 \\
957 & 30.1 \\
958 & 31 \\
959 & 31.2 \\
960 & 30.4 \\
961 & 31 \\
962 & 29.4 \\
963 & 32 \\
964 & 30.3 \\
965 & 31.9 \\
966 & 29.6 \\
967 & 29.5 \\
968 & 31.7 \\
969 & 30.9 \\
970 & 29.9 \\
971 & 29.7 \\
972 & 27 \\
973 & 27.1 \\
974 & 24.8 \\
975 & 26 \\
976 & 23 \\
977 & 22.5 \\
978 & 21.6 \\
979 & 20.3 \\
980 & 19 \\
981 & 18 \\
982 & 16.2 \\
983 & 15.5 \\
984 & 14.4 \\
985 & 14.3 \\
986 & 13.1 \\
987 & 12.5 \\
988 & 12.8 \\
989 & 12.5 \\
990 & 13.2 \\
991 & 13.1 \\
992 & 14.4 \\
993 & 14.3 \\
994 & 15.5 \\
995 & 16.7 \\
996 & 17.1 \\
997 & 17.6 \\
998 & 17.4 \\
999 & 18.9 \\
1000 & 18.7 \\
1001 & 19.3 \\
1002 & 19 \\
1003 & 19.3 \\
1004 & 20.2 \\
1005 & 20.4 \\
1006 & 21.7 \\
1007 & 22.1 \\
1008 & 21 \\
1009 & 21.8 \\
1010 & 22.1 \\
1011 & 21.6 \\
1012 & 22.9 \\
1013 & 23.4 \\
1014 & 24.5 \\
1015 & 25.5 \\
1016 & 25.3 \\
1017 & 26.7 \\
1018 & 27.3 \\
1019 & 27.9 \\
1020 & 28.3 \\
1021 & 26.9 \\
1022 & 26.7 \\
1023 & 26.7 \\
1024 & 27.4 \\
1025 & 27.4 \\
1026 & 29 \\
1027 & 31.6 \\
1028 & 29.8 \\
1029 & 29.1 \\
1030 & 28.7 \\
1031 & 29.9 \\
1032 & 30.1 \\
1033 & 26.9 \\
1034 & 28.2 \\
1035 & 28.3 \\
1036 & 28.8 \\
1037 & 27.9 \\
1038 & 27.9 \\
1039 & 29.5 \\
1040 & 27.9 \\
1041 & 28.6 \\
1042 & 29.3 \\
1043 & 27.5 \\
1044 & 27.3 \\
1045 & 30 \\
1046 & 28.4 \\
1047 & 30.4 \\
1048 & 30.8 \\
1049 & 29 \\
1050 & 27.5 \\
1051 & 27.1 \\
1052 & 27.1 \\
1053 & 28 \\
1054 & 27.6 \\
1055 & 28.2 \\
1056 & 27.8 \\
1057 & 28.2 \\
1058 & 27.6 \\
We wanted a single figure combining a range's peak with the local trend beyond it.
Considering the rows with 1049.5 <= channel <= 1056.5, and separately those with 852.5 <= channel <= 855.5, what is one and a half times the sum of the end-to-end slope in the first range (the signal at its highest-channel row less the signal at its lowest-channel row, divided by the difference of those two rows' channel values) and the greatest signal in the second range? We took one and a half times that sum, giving 53.2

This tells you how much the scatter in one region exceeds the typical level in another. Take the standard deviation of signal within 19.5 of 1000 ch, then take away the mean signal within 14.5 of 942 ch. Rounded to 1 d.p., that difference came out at -27.9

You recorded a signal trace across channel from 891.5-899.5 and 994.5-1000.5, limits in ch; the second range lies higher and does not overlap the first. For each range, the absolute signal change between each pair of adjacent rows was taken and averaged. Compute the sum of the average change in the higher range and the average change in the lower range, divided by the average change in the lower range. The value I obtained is 1.39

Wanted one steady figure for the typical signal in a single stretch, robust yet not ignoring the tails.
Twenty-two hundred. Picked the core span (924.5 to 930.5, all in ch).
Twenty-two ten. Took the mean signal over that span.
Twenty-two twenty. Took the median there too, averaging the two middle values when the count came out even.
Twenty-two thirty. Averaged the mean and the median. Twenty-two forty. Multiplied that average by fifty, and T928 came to 1682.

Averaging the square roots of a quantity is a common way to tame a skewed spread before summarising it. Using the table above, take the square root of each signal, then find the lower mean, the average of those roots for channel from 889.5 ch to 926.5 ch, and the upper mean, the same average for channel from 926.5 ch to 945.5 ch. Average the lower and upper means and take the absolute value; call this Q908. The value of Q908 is 5.77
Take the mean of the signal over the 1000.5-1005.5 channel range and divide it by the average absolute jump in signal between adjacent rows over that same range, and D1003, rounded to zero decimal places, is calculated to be 46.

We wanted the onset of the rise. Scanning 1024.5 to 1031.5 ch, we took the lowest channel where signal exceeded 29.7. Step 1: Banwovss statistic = 1027 ch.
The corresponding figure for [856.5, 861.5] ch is 857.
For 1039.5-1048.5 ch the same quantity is 1045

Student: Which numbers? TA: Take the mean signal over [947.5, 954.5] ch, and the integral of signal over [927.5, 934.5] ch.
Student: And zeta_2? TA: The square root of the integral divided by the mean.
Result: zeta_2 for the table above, 2.81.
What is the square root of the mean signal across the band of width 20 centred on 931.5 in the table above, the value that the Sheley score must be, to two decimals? 5.80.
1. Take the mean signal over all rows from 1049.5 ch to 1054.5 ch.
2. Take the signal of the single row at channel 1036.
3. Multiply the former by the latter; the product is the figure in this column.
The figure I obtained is 791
